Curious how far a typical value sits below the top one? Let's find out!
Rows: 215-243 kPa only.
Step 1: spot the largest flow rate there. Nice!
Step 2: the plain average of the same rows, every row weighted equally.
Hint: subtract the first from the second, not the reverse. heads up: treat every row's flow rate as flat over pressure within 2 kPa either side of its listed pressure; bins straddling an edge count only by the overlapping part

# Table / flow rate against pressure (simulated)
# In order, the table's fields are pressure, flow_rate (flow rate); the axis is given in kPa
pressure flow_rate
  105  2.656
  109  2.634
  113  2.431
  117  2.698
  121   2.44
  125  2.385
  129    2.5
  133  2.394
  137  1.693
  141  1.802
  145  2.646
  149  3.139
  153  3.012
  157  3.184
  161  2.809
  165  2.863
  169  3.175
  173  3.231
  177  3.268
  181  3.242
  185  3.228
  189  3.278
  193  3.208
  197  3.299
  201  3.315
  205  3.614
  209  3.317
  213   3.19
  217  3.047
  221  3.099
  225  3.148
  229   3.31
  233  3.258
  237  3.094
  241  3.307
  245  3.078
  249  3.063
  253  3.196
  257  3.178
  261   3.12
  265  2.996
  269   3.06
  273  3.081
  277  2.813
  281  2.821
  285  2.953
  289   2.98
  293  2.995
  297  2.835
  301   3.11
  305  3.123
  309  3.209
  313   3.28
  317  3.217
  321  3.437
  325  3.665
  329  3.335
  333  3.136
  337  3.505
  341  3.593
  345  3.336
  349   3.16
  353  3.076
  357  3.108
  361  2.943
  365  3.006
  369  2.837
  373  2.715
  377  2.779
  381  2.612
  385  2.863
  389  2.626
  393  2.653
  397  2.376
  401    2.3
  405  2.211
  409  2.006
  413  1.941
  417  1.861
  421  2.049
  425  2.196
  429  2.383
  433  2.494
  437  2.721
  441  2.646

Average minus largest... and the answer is -0.13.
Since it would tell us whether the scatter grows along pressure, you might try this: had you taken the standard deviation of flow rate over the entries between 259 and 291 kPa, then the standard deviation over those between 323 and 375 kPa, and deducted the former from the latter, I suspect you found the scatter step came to 0.17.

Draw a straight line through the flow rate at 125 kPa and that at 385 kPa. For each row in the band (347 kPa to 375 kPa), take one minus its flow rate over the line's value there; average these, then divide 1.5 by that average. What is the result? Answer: -26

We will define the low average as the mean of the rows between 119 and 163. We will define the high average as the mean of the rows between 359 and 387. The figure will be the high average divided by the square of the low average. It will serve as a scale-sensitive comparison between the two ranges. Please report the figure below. 0.44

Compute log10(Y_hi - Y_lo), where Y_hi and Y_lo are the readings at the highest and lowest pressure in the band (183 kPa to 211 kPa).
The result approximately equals -1.1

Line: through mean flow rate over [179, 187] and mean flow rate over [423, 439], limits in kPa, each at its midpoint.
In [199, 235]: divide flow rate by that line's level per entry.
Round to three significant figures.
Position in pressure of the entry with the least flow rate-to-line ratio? 217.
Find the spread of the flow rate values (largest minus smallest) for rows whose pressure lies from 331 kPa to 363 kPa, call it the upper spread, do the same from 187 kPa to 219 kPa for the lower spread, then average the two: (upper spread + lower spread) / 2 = 0.61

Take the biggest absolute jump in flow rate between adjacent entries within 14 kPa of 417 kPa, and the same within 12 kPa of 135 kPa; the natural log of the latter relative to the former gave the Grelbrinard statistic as 1.4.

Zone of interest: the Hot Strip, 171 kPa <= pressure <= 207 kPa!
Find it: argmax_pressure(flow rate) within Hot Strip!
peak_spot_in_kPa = 205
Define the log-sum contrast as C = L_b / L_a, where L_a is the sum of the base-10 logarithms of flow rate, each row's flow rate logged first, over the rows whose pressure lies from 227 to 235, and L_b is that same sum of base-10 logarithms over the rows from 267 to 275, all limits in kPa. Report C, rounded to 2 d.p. 0.94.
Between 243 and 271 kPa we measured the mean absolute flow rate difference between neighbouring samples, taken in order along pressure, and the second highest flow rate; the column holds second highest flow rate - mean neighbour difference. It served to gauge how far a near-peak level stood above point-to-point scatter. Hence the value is 3.1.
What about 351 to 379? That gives 3.0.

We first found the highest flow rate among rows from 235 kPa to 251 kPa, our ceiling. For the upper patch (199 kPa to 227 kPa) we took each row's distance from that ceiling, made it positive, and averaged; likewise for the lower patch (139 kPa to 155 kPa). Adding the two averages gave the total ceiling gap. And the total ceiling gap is 0.81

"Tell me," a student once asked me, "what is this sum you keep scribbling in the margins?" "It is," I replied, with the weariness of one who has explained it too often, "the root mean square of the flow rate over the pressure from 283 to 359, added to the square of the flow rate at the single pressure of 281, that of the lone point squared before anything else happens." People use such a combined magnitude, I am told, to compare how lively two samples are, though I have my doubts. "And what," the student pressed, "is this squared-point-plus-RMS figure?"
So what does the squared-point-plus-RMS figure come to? 11.2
